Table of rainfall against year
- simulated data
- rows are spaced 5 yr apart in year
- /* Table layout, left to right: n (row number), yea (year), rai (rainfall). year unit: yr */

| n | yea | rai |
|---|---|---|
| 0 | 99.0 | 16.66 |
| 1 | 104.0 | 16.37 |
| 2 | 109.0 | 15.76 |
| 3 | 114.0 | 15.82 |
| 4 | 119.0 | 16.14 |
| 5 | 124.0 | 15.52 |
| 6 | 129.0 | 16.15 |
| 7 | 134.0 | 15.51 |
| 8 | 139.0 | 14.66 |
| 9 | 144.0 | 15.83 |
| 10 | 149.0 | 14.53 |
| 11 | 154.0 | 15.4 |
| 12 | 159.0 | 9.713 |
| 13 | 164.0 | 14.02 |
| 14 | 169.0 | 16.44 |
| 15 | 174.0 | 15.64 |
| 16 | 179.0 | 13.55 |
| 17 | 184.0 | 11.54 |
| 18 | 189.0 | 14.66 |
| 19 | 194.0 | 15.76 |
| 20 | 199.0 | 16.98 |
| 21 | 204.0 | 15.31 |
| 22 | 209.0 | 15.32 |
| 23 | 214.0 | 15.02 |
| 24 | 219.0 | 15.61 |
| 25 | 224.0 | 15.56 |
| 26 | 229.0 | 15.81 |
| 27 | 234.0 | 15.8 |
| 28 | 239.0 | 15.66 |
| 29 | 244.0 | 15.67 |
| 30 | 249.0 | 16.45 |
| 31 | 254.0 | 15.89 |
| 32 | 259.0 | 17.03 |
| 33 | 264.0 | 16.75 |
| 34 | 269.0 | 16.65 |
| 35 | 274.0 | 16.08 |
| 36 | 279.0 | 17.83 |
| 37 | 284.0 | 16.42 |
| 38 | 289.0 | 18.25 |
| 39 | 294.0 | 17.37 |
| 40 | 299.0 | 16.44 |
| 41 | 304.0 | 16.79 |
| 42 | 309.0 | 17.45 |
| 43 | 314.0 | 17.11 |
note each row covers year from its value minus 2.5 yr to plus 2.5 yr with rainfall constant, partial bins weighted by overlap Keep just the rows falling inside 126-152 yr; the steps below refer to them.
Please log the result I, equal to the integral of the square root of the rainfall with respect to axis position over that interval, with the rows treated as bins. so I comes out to 102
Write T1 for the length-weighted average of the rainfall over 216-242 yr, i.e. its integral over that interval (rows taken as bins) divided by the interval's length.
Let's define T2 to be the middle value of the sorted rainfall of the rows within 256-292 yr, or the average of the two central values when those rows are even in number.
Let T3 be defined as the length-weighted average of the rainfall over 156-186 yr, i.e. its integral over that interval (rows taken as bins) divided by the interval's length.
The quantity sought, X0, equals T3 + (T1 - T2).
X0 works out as 12.5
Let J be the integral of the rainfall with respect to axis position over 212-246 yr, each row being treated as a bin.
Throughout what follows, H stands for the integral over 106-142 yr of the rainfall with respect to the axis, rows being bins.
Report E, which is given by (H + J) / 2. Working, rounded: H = 564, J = 530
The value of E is 547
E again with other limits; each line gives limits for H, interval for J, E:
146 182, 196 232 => 537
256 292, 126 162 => 568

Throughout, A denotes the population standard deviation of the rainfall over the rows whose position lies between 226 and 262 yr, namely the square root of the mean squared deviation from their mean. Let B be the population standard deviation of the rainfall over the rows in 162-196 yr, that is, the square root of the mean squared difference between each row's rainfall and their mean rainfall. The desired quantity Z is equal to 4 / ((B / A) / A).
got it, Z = 0.6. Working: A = 0.5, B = 1.5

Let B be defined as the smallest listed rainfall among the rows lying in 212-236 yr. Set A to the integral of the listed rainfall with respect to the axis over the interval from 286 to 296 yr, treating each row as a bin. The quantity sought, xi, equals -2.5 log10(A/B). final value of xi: -2.7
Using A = 178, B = 15.02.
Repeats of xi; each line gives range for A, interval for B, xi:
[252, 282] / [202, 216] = -3.8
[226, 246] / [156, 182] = -3.8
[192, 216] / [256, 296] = -3.4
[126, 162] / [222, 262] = -3.8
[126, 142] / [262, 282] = -3.0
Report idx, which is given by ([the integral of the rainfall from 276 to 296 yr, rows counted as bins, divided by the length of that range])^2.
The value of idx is 304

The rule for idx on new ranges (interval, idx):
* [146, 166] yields 181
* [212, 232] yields 241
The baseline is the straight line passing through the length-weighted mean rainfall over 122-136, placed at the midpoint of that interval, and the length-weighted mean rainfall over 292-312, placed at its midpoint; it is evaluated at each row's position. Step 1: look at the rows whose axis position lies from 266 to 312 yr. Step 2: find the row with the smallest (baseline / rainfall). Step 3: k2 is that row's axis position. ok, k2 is 289.0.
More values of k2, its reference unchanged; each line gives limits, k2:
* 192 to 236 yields 199.0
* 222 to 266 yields 259.0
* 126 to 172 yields 129.0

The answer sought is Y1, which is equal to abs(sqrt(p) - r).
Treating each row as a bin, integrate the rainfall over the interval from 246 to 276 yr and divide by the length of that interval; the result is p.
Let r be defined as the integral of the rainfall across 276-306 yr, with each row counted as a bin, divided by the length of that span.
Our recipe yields 13.1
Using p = 16.5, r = 17.2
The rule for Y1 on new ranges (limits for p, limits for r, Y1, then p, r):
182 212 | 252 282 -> 12.8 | 15.0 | 16.7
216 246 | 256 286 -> 12.8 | 15.7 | 16.8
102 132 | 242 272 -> 12.4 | 15.9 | 16.4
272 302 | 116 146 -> 11.5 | 17.1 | 15.6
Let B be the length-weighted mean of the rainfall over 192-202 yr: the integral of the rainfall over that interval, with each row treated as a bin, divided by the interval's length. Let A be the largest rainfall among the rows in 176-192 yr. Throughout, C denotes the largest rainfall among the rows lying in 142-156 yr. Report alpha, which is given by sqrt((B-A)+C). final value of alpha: 4.2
